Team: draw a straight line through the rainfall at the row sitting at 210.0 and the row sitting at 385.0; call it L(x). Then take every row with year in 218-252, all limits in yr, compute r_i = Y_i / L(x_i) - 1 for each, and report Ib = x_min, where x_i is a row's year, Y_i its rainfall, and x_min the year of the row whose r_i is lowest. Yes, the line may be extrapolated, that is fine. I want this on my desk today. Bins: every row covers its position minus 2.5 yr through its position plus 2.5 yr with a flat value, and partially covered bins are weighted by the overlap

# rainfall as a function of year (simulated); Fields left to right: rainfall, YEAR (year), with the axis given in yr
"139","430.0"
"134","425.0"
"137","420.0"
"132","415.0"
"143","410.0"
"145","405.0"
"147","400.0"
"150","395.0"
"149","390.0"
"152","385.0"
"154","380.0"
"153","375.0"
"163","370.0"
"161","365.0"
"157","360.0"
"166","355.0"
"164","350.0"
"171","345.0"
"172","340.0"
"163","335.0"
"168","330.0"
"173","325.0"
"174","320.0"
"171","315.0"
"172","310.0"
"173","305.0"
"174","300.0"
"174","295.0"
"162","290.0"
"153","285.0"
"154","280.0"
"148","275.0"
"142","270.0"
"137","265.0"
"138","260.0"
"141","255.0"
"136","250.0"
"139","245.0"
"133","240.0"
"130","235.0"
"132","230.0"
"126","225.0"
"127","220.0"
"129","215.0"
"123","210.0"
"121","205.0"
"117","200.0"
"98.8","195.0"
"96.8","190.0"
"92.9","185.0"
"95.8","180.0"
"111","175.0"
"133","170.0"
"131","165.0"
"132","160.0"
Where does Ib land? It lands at 225.0 yr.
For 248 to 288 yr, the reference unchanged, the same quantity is 265.0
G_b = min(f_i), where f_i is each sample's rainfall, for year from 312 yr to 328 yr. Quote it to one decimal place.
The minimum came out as 171.0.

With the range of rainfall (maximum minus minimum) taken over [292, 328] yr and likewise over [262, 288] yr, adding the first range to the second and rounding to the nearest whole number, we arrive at 20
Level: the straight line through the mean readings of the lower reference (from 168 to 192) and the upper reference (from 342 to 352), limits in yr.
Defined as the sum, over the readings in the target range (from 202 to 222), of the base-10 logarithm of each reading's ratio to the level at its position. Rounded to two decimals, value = 0.10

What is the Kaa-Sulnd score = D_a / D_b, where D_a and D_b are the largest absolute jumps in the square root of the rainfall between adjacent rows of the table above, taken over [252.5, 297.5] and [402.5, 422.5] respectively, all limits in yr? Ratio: 0.99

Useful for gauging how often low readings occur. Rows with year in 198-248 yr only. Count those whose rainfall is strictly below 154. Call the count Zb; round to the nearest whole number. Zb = 10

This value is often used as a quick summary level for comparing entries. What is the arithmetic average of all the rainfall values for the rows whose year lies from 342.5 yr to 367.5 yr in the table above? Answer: 164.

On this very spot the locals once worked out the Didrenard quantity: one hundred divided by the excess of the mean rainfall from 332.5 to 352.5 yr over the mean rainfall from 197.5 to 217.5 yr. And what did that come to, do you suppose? 2.2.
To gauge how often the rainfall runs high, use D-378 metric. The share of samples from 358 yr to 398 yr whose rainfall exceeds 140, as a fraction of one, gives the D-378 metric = 1.00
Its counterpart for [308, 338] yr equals 1.00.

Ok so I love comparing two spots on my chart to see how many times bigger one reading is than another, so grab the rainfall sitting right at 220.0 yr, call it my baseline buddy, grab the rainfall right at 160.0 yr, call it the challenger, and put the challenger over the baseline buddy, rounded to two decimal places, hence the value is 1.04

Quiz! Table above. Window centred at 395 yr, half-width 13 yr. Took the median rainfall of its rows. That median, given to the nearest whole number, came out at 149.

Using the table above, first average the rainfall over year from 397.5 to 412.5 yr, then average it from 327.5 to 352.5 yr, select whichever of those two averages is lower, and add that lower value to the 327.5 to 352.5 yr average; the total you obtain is 313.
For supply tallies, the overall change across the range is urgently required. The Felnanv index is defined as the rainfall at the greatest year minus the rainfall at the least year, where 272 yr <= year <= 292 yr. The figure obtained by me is 14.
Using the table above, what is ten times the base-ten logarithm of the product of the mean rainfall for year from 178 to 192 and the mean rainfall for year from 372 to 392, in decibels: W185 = 41.6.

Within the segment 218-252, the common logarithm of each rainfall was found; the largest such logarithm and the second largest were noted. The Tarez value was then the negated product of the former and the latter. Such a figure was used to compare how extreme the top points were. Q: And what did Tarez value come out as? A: -4.6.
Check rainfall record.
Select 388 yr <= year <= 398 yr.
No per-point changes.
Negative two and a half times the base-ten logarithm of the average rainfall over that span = -5.44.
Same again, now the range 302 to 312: -5.59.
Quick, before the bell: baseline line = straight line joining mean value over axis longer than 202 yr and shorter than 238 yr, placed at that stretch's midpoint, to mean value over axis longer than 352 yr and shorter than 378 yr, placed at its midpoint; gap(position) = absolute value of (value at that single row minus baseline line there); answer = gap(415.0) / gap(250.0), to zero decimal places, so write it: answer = 17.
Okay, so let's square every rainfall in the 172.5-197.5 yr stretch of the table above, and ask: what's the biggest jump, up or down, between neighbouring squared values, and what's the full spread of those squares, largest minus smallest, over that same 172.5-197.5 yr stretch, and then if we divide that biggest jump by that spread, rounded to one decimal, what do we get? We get 0.9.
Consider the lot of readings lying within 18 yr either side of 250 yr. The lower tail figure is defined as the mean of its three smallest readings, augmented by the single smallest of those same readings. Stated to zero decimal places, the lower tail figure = 263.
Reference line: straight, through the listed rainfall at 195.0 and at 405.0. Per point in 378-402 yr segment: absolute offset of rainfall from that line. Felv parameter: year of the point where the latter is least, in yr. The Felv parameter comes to 400.0 yr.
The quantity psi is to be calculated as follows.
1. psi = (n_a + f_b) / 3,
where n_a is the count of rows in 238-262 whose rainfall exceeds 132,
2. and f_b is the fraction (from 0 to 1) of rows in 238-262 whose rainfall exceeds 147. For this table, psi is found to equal 1.7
